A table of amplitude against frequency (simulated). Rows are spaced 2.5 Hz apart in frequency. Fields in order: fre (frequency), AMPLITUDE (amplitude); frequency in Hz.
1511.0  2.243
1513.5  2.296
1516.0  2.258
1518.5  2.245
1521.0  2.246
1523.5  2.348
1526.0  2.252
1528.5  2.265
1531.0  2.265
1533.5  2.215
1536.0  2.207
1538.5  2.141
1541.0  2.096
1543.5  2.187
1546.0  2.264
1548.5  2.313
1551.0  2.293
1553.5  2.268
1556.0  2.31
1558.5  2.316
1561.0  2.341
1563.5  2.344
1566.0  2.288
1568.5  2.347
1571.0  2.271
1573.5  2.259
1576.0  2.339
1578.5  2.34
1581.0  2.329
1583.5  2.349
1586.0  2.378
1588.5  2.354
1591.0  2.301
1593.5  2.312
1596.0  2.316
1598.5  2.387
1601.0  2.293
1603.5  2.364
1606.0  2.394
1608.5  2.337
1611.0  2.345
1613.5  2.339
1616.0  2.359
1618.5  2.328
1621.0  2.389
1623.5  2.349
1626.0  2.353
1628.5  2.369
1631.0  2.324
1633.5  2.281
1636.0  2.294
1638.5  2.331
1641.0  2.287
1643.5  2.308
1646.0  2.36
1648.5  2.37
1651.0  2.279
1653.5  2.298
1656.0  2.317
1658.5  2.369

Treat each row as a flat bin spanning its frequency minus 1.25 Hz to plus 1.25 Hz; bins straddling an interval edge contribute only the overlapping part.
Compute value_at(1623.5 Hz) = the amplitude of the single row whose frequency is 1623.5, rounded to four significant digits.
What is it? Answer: 2.349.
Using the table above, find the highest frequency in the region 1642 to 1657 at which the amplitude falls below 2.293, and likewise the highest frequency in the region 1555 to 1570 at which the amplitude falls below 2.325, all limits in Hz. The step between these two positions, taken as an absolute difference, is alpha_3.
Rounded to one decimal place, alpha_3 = 85.0 Hz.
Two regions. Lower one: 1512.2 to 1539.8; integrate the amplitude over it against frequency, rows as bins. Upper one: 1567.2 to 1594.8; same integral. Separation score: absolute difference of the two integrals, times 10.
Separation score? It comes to 21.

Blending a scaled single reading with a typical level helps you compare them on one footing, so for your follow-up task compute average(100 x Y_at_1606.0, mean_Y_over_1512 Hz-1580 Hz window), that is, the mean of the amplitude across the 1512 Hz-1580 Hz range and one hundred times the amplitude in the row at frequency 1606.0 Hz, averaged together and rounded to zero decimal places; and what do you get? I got 121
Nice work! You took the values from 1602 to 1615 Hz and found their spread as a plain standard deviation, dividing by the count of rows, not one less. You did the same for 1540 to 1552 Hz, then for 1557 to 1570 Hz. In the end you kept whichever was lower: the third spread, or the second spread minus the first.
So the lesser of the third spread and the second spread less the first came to 0.022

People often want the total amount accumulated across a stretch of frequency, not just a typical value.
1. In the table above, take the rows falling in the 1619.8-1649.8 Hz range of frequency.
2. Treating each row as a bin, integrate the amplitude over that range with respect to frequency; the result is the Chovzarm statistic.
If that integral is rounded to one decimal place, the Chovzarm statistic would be 70.0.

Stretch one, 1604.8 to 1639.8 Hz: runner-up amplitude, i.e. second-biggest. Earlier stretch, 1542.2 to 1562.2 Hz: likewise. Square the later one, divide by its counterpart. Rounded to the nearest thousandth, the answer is 2.464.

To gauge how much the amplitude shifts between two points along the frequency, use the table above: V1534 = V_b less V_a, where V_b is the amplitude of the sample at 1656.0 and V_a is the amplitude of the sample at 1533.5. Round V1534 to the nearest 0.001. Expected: 0.102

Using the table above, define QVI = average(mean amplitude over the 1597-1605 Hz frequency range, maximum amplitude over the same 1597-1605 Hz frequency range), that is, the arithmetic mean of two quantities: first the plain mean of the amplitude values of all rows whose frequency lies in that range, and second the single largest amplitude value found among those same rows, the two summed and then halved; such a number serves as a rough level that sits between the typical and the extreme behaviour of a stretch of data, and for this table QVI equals 2.37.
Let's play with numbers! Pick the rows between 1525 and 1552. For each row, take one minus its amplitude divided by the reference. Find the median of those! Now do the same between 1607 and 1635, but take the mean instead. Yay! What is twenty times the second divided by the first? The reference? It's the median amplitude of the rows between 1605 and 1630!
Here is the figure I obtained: 1.6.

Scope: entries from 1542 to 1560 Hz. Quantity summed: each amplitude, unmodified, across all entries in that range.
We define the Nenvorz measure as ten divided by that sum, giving 0.627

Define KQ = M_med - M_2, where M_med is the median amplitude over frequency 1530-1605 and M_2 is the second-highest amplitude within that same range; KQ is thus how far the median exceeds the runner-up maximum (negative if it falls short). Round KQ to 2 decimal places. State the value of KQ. -0.07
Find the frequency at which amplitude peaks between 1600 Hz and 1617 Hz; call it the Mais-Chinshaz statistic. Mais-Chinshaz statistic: 1606.0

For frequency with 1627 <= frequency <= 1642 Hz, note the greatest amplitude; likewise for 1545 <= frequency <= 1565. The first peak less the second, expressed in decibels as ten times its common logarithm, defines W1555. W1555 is -16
